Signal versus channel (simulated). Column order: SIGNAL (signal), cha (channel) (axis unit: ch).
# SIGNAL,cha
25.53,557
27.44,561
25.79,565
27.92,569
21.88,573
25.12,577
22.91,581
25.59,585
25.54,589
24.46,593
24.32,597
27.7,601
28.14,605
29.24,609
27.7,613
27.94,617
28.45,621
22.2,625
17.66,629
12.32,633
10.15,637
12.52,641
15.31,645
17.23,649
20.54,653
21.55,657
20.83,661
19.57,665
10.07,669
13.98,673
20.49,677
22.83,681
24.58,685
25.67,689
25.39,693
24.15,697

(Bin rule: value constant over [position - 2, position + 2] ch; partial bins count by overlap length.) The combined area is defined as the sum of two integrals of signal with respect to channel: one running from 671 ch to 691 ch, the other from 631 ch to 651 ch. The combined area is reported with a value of 700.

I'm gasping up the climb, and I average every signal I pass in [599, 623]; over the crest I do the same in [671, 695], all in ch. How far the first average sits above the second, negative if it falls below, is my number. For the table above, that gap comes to 6.0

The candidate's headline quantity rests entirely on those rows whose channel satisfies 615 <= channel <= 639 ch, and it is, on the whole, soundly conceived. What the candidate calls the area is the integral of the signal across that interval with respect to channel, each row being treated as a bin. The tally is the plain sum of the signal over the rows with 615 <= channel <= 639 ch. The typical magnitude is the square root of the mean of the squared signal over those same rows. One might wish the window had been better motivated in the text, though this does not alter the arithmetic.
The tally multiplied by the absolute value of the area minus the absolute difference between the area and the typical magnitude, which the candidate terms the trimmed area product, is 2495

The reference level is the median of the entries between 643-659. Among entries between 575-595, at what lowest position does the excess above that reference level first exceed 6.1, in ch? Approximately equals 577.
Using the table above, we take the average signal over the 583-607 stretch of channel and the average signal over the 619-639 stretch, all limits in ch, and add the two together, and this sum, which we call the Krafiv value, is 44.1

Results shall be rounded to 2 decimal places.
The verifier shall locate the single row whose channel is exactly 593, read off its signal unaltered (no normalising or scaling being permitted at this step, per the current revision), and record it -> 24.46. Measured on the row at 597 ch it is 24.32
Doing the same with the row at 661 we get 20.83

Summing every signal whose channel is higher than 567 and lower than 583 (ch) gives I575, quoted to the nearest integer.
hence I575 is 98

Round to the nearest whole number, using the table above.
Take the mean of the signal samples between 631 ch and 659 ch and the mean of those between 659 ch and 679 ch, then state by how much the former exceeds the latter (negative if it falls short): -1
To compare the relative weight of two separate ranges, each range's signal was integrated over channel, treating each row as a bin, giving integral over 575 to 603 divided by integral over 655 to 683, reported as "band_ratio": 1.36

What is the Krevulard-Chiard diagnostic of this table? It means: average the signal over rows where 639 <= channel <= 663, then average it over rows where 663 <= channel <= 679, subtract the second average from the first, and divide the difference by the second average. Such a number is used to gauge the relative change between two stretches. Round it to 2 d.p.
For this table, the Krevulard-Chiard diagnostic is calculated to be 0.12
